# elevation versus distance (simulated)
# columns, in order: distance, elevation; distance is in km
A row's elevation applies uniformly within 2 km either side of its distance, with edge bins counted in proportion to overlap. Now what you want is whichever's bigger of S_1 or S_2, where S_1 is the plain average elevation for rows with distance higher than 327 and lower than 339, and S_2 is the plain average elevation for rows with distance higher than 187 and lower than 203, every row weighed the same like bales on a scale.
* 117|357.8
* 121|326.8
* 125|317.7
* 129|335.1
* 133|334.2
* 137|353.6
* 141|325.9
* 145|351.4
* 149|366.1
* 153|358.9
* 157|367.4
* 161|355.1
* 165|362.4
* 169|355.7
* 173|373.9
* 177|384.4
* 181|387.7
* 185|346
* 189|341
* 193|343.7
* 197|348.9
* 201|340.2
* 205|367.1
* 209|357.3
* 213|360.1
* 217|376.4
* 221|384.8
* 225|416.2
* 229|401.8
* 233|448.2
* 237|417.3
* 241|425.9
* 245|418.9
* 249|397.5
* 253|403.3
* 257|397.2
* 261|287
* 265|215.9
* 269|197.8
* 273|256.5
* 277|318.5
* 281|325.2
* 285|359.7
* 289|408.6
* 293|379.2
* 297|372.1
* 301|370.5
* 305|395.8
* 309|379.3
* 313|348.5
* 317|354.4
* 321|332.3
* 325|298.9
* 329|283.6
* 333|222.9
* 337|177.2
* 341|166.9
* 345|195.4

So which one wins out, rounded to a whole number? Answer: 343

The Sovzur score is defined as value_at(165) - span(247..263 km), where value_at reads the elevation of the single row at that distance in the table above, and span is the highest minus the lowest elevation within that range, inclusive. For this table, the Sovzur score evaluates 246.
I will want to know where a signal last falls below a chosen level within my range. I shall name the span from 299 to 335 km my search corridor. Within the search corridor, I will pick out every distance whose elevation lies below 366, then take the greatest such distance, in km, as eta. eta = 333 km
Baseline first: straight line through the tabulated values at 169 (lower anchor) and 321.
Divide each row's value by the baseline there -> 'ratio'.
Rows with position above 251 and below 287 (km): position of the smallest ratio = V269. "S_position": 269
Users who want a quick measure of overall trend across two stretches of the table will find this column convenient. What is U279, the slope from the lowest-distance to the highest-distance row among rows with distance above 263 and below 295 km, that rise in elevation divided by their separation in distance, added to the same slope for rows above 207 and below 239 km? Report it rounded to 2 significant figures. 8.0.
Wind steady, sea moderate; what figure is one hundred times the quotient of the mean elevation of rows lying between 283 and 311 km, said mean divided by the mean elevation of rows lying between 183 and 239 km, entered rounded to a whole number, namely 102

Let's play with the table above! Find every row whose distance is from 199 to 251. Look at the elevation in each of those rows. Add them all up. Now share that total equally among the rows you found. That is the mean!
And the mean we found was 393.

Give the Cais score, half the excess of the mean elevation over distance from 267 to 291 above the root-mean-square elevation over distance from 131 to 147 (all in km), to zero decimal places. -15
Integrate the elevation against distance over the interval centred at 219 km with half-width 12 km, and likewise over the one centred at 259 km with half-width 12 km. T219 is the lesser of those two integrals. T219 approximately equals 7595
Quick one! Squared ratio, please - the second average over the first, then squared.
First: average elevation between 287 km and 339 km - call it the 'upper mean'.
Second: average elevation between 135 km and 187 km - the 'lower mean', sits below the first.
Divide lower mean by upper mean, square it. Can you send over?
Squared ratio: 1.18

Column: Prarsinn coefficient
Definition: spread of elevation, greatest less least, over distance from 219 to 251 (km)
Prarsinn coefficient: 63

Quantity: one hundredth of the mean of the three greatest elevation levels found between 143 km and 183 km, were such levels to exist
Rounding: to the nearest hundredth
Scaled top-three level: 3.82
